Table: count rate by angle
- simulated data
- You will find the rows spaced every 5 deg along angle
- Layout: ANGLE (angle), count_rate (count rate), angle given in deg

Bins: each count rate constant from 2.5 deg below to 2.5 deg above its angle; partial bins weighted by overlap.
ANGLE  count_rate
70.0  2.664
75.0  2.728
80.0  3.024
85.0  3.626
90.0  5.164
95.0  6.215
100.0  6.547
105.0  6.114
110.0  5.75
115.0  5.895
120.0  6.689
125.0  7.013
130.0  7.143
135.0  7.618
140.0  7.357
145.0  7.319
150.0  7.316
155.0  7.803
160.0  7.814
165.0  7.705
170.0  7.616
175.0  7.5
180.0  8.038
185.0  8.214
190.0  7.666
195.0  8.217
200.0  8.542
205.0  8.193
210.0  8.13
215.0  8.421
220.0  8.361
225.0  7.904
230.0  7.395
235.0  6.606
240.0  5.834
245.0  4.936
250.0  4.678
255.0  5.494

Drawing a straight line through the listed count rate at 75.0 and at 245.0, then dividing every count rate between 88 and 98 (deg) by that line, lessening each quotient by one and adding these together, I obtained 1.8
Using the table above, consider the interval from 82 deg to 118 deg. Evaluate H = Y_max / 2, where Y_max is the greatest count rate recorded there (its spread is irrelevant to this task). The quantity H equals 3.27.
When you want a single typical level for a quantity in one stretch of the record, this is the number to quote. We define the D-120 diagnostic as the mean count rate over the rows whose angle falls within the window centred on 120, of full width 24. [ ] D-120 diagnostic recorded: 6.5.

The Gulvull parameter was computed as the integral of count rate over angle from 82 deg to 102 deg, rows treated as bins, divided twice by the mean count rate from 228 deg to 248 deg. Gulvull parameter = 2.8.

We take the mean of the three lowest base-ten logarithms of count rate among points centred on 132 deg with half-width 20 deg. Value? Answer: 0.81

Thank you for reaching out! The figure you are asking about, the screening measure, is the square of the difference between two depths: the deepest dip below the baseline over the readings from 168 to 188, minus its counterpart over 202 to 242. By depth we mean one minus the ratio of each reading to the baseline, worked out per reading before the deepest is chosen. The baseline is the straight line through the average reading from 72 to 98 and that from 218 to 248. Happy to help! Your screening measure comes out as 0.21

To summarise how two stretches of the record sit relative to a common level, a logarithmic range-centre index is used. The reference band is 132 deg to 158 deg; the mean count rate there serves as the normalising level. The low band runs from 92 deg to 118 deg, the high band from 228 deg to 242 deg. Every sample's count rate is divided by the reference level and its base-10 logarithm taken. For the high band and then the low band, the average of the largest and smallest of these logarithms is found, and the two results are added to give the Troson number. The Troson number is -0.14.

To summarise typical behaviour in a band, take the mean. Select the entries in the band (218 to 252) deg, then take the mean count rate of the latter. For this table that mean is 6.5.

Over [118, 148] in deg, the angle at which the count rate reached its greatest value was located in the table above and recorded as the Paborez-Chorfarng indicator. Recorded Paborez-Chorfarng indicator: 135.0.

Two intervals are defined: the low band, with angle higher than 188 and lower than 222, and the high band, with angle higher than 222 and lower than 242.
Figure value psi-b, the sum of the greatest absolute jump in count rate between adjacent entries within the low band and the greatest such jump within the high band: 1.34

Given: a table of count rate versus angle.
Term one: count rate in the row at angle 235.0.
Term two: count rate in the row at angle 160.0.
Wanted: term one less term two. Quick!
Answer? -1.2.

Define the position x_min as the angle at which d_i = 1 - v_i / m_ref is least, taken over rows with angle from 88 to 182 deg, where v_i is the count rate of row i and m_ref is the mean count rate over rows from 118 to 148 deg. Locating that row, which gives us 180.0 deg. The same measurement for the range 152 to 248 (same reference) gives 200.0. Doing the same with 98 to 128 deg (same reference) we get 125.0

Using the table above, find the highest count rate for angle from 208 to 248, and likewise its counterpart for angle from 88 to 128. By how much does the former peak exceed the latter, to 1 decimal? 1.4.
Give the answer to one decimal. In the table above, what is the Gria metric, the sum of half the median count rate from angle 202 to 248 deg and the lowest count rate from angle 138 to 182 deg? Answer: 11.3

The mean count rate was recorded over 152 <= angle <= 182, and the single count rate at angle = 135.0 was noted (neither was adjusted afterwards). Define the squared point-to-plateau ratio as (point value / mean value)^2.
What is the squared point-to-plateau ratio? 1.0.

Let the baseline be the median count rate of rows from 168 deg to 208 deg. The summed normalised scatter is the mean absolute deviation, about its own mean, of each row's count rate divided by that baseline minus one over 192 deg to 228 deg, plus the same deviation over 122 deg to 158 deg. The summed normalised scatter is 0.044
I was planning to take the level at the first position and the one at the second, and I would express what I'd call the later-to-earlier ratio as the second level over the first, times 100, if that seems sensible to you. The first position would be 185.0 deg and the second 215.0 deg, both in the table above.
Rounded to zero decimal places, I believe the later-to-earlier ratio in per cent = 103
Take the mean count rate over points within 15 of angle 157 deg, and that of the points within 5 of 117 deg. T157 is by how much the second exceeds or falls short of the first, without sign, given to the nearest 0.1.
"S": 1.3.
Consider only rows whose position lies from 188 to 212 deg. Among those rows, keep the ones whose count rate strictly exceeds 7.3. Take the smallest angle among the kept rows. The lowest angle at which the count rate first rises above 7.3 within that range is 190.0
